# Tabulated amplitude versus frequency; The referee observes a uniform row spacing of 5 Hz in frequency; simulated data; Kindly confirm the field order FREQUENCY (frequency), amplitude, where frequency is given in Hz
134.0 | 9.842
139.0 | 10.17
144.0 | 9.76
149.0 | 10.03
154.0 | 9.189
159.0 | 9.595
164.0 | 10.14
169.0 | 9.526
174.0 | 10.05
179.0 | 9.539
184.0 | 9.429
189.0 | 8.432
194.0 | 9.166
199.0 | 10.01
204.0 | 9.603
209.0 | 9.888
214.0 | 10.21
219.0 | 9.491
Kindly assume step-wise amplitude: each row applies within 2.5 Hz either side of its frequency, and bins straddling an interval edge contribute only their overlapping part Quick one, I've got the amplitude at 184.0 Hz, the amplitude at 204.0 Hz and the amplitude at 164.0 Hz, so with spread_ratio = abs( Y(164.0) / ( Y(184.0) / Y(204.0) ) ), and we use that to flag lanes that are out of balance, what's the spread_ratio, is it 10.3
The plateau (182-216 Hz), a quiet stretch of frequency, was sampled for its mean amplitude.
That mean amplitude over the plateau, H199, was 9.53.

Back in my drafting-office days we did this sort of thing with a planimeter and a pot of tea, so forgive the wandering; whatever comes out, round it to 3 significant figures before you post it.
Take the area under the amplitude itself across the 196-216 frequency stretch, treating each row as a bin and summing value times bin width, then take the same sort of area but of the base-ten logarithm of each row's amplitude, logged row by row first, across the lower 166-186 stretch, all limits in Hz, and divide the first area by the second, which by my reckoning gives 10.1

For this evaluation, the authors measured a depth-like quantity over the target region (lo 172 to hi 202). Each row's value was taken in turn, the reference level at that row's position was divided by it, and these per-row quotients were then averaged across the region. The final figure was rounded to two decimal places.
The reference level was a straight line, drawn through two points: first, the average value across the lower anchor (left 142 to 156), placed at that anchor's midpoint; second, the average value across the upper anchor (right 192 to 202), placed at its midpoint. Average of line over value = 1.02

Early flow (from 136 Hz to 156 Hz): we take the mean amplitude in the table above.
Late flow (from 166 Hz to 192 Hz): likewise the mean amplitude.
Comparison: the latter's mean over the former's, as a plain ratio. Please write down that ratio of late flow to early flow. 0.96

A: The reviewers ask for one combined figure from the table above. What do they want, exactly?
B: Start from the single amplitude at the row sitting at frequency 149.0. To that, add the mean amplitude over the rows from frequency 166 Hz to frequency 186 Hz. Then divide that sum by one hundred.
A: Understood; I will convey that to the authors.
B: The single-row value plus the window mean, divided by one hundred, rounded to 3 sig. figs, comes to 0.197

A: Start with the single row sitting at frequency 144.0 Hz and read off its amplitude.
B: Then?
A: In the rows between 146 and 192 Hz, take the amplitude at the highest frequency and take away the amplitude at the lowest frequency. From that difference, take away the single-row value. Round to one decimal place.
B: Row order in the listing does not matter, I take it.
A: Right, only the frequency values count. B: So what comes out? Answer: -11.4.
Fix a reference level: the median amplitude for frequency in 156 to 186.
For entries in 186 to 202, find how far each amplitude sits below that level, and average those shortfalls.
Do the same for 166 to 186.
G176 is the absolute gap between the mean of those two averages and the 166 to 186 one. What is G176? 0.22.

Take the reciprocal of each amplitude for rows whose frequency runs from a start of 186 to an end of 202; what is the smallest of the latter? 0.0999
